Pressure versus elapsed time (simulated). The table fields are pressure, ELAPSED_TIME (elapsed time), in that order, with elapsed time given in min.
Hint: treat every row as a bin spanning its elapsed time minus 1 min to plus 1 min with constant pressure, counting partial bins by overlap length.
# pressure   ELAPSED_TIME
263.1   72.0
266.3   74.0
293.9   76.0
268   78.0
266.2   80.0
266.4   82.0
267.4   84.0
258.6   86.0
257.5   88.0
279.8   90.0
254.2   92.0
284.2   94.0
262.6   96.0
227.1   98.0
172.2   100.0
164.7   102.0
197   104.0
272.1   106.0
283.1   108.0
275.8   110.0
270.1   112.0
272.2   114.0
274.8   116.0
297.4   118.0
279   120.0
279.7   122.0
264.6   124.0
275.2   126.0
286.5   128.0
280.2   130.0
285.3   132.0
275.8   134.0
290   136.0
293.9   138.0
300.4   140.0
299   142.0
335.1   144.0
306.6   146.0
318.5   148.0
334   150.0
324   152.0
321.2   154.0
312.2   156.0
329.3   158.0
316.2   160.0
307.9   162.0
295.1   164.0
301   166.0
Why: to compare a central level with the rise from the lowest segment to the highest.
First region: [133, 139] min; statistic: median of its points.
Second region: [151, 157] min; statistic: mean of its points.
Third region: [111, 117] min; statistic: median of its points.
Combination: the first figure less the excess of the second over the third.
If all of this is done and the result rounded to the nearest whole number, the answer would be 243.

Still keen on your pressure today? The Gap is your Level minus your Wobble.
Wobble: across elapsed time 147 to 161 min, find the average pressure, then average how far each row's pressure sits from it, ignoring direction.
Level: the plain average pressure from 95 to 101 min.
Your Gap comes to 215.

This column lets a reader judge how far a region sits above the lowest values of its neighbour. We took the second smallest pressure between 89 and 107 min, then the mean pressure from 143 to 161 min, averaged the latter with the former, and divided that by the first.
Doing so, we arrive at 1.43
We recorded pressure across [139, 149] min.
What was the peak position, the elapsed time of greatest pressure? 144.0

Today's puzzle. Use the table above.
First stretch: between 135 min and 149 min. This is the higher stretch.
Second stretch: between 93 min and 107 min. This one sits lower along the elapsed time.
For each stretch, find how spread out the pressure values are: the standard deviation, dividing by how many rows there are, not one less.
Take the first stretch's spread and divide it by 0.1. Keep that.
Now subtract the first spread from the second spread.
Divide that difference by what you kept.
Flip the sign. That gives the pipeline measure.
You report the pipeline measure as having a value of -0.21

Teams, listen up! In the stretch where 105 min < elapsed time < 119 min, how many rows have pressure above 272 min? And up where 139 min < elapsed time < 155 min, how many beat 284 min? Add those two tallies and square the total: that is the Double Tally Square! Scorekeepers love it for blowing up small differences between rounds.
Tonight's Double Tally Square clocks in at 196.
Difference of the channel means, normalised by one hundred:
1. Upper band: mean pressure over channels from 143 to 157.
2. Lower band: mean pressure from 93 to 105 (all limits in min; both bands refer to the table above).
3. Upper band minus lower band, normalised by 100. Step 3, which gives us 1.0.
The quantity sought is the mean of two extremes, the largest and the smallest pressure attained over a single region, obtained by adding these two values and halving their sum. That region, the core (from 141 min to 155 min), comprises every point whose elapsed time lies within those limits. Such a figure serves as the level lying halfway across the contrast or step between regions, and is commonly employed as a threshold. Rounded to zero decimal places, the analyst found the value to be 317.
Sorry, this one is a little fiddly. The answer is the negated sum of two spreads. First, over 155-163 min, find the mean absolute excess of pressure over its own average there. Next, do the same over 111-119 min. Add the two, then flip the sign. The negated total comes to -16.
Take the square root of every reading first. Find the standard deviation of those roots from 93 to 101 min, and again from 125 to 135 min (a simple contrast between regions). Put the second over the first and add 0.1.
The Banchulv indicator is 0.2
